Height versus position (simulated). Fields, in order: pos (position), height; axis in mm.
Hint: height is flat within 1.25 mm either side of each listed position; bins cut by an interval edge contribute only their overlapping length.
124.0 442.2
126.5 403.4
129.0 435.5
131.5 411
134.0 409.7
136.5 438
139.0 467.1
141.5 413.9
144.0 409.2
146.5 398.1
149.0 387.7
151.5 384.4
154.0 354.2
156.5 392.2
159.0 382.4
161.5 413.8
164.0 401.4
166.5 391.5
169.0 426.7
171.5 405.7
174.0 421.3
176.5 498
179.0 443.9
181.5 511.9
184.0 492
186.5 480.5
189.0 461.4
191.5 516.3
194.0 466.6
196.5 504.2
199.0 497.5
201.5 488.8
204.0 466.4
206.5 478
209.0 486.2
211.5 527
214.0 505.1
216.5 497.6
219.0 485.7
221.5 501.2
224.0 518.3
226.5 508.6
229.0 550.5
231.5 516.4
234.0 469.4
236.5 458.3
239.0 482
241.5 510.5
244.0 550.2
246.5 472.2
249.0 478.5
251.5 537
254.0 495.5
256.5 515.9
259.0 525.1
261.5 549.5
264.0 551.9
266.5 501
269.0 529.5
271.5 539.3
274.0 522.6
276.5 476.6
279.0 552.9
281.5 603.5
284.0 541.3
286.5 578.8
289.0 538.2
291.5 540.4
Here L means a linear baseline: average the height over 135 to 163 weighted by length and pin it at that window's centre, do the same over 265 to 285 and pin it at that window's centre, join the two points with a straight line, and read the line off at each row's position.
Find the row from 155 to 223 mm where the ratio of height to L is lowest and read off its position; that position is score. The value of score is 159.0 mm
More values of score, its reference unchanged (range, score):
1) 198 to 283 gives 276.5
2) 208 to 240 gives 236.5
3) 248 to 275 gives 249.0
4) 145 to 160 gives 154.0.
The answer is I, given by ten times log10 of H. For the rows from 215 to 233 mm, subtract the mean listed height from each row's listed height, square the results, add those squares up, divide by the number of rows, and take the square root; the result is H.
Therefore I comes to 12.8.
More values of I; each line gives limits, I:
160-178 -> 15.1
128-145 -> 13.0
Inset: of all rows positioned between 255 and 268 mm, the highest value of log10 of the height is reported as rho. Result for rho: 2.74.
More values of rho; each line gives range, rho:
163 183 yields 2.71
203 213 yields 2.72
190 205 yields 2.71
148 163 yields 2.62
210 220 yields 2.72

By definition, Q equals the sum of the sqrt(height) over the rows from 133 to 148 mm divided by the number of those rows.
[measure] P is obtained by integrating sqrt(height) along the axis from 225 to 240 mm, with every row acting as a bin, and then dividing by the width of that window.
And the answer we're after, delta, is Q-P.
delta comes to -1.8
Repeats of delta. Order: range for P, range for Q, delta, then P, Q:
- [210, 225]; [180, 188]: -0.2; 22.5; 22.2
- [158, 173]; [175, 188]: 1.9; 20.1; 22.0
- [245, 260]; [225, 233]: 0.5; 22.5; 22.9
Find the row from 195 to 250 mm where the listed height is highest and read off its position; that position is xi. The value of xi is 229.0 mm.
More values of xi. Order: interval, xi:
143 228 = 211.5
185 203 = 191.5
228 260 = 229.0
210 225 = 211.5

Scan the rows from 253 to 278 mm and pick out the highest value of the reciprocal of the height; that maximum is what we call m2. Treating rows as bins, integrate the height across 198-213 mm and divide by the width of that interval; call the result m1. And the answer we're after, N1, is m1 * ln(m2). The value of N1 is -3026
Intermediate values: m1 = 491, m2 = 0.0021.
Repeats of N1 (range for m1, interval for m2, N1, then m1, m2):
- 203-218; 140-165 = -2898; 494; 0.0028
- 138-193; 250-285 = -2650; 430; 0.0021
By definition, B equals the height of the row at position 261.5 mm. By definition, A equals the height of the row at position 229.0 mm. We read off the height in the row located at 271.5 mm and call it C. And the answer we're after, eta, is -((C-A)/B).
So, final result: 0.02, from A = 550.5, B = 549.5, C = 539.3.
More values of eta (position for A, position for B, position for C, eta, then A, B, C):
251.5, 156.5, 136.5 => 0.25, 537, 392.2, 438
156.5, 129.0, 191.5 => -0.28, 392.2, 435.5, 516.3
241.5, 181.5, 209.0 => 0.05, 510.5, 511.9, 486.2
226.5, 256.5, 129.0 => 0.14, 508.6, 515.9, 435.5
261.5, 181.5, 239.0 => 0.13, 549.5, 511.9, 482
